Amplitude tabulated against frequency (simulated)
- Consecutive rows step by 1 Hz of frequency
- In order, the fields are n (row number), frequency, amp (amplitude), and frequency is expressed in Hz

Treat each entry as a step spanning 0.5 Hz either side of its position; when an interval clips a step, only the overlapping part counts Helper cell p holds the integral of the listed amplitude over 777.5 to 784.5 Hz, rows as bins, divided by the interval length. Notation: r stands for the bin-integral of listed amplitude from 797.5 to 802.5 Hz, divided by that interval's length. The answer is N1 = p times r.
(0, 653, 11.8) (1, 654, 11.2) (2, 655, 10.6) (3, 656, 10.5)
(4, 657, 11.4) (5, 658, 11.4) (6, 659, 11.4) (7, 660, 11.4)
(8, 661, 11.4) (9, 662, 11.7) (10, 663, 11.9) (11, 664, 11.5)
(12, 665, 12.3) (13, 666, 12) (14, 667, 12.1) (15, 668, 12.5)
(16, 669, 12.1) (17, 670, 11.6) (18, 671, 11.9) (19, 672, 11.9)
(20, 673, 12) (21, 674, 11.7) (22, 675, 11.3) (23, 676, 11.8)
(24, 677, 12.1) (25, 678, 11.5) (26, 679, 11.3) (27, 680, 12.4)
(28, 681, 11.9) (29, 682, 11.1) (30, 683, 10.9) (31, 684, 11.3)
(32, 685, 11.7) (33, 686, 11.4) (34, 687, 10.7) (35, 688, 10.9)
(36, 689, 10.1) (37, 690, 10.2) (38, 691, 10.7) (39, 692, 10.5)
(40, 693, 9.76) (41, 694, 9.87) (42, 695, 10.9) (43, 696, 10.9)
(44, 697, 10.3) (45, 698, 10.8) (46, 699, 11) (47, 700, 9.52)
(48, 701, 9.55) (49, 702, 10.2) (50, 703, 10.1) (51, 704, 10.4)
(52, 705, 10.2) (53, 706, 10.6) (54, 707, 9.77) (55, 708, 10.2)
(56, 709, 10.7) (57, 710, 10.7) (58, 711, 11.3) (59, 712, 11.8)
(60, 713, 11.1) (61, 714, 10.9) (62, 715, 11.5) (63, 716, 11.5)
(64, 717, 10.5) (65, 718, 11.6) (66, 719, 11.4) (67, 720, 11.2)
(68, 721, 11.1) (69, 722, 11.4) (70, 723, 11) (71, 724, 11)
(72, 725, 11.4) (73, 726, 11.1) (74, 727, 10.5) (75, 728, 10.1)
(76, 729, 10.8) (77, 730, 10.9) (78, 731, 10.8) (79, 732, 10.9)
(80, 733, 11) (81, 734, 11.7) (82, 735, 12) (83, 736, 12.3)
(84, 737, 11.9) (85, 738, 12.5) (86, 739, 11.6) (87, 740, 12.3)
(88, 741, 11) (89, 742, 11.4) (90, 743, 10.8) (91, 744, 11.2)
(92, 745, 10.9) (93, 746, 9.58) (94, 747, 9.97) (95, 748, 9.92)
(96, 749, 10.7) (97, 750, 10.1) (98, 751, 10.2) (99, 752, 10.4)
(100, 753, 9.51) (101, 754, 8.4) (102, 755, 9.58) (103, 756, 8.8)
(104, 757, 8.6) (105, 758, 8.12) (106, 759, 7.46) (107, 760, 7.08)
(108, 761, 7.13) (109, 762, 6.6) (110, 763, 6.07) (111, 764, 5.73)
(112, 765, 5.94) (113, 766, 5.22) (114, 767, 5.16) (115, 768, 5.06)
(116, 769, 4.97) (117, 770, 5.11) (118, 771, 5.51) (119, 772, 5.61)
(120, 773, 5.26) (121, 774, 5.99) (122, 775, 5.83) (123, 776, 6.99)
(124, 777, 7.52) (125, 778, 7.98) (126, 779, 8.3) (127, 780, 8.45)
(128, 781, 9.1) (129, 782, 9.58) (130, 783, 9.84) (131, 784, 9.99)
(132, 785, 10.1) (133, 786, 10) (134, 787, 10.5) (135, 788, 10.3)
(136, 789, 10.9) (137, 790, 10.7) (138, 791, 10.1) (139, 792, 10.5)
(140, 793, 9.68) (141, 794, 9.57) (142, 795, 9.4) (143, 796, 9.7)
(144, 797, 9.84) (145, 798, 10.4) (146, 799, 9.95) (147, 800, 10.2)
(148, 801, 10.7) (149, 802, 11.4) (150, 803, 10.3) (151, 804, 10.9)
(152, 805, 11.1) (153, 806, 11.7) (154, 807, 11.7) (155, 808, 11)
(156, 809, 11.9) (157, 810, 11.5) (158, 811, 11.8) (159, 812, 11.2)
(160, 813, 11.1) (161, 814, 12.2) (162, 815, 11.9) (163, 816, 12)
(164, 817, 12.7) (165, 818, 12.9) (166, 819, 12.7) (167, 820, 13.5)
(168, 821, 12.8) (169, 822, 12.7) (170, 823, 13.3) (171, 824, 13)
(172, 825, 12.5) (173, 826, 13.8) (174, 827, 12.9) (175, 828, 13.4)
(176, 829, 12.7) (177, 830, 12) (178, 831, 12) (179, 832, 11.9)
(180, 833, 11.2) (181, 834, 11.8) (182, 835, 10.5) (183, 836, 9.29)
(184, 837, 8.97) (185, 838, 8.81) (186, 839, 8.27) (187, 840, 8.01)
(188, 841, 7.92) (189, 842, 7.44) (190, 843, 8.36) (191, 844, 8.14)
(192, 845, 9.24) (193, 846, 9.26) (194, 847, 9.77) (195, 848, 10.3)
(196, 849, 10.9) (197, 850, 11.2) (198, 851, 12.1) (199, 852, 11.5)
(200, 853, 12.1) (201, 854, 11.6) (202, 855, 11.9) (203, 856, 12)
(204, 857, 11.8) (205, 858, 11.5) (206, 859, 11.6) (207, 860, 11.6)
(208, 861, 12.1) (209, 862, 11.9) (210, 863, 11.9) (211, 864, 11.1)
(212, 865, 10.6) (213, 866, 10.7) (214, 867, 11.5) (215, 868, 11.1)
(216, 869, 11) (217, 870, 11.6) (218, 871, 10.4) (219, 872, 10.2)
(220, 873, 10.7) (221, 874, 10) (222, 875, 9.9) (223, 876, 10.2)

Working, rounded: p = 9.0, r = 10.5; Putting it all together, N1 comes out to 95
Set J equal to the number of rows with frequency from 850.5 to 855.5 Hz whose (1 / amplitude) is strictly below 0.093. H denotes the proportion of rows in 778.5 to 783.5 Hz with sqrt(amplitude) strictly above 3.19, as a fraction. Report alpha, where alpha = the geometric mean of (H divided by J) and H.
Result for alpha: 0.0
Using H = 0.00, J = 5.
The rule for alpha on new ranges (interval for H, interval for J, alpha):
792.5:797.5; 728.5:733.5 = 0.0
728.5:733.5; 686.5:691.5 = 1.0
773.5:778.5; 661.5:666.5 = 0.0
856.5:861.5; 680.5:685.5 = 0.4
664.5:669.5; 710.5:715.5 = 0.4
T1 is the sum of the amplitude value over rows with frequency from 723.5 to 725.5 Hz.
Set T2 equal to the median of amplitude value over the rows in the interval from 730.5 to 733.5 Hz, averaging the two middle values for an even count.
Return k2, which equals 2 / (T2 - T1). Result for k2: -0.17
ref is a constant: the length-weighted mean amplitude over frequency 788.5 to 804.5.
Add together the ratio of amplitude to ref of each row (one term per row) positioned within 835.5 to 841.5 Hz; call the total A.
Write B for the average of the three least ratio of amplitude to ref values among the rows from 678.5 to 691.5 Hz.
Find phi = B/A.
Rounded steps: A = 5.0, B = 1.01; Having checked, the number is 0.20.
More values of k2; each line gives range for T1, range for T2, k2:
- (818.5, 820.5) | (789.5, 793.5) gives -0.13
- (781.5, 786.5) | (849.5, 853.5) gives -0.05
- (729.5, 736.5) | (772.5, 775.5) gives -0.03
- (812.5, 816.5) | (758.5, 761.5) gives -0.05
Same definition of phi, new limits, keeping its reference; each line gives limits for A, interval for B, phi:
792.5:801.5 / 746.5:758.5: 0.09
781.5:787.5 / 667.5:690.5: 0.17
